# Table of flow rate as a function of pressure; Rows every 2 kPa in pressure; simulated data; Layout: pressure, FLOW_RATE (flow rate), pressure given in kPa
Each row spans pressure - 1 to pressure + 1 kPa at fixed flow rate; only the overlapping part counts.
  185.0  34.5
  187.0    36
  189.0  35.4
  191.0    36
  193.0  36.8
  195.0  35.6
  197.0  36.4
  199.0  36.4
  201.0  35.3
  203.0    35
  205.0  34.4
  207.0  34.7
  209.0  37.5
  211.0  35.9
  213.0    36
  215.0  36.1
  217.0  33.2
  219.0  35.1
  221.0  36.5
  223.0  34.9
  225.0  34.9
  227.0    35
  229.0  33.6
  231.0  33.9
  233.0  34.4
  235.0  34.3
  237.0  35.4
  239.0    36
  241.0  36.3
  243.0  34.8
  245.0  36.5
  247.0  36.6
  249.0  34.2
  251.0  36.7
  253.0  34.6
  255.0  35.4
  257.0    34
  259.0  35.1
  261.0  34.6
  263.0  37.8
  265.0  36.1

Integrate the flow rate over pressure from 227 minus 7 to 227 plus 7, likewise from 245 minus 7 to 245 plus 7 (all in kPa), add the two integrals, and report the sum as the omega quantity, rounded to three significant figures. 989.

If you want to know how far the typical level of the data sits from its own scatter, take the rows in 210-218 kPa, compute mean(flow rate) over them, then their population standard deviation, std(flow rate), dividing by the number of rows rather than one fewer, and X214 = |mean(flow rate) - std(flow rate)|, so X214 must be 34.1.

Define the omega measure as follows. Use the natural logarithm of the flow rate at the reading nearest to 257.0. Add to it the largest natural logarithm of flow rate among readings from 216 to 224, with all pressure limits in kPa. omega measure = 7.12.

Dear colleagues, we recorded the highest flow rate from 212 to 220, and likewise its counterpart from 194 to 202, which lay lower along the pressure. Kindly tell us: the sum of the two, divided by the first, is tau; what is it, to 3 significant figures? 2.01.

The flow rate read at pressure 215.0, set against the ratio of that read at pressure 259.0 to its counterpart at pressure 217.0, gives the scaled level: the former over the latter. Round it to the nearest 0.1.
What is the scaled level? 34.1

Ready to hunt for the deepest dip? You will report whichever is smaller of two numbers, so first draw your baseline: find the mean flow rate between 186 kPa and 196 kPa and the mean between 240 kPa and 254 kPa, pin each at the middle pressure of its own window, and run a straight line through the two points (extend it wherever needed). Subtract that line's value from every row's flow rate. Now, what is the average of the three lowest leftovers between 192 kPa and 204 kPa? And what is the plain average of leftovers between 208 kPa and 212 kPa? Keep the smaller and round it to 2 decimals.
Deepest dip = -0.62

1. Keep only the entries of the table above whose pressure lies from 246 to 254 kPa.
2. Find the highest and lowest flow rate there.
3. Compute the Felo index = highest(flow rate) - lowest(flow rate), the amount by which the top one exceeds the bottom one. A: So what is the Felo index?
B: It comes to 2.5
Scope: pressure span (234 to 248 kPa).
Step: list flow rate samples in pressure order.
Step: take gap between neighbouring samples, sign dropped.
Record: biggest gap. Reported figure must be 1.7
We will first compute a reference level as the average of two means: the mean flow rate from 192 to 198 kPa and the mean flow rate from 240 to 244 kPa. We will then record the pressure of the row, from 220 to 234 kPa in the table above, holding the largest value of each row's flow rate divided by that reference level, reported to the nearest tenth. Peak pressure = 221.0 kPa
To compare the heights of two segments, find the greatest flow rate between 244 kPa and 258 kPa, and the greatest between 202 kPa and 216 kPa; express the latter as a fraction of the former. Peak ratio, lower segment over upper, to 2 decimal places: 1.02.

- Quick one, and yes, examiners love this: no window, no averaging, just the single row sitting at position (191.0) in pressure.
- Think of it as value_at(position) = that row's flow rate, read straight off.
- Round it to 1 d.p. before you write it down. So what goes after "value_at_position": 36.0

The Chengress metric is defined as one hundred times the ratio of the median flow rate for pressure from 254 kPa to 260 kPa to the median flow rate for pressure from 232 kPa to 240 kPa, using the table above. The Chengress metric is 101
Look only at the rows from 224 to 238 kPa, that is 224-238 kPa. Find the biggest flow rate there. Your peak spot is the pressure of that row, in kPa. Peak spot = 237.0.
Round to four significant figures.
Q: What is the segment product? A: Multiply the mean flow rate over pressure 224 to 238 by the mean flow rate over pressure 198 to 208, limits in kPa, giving 1213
